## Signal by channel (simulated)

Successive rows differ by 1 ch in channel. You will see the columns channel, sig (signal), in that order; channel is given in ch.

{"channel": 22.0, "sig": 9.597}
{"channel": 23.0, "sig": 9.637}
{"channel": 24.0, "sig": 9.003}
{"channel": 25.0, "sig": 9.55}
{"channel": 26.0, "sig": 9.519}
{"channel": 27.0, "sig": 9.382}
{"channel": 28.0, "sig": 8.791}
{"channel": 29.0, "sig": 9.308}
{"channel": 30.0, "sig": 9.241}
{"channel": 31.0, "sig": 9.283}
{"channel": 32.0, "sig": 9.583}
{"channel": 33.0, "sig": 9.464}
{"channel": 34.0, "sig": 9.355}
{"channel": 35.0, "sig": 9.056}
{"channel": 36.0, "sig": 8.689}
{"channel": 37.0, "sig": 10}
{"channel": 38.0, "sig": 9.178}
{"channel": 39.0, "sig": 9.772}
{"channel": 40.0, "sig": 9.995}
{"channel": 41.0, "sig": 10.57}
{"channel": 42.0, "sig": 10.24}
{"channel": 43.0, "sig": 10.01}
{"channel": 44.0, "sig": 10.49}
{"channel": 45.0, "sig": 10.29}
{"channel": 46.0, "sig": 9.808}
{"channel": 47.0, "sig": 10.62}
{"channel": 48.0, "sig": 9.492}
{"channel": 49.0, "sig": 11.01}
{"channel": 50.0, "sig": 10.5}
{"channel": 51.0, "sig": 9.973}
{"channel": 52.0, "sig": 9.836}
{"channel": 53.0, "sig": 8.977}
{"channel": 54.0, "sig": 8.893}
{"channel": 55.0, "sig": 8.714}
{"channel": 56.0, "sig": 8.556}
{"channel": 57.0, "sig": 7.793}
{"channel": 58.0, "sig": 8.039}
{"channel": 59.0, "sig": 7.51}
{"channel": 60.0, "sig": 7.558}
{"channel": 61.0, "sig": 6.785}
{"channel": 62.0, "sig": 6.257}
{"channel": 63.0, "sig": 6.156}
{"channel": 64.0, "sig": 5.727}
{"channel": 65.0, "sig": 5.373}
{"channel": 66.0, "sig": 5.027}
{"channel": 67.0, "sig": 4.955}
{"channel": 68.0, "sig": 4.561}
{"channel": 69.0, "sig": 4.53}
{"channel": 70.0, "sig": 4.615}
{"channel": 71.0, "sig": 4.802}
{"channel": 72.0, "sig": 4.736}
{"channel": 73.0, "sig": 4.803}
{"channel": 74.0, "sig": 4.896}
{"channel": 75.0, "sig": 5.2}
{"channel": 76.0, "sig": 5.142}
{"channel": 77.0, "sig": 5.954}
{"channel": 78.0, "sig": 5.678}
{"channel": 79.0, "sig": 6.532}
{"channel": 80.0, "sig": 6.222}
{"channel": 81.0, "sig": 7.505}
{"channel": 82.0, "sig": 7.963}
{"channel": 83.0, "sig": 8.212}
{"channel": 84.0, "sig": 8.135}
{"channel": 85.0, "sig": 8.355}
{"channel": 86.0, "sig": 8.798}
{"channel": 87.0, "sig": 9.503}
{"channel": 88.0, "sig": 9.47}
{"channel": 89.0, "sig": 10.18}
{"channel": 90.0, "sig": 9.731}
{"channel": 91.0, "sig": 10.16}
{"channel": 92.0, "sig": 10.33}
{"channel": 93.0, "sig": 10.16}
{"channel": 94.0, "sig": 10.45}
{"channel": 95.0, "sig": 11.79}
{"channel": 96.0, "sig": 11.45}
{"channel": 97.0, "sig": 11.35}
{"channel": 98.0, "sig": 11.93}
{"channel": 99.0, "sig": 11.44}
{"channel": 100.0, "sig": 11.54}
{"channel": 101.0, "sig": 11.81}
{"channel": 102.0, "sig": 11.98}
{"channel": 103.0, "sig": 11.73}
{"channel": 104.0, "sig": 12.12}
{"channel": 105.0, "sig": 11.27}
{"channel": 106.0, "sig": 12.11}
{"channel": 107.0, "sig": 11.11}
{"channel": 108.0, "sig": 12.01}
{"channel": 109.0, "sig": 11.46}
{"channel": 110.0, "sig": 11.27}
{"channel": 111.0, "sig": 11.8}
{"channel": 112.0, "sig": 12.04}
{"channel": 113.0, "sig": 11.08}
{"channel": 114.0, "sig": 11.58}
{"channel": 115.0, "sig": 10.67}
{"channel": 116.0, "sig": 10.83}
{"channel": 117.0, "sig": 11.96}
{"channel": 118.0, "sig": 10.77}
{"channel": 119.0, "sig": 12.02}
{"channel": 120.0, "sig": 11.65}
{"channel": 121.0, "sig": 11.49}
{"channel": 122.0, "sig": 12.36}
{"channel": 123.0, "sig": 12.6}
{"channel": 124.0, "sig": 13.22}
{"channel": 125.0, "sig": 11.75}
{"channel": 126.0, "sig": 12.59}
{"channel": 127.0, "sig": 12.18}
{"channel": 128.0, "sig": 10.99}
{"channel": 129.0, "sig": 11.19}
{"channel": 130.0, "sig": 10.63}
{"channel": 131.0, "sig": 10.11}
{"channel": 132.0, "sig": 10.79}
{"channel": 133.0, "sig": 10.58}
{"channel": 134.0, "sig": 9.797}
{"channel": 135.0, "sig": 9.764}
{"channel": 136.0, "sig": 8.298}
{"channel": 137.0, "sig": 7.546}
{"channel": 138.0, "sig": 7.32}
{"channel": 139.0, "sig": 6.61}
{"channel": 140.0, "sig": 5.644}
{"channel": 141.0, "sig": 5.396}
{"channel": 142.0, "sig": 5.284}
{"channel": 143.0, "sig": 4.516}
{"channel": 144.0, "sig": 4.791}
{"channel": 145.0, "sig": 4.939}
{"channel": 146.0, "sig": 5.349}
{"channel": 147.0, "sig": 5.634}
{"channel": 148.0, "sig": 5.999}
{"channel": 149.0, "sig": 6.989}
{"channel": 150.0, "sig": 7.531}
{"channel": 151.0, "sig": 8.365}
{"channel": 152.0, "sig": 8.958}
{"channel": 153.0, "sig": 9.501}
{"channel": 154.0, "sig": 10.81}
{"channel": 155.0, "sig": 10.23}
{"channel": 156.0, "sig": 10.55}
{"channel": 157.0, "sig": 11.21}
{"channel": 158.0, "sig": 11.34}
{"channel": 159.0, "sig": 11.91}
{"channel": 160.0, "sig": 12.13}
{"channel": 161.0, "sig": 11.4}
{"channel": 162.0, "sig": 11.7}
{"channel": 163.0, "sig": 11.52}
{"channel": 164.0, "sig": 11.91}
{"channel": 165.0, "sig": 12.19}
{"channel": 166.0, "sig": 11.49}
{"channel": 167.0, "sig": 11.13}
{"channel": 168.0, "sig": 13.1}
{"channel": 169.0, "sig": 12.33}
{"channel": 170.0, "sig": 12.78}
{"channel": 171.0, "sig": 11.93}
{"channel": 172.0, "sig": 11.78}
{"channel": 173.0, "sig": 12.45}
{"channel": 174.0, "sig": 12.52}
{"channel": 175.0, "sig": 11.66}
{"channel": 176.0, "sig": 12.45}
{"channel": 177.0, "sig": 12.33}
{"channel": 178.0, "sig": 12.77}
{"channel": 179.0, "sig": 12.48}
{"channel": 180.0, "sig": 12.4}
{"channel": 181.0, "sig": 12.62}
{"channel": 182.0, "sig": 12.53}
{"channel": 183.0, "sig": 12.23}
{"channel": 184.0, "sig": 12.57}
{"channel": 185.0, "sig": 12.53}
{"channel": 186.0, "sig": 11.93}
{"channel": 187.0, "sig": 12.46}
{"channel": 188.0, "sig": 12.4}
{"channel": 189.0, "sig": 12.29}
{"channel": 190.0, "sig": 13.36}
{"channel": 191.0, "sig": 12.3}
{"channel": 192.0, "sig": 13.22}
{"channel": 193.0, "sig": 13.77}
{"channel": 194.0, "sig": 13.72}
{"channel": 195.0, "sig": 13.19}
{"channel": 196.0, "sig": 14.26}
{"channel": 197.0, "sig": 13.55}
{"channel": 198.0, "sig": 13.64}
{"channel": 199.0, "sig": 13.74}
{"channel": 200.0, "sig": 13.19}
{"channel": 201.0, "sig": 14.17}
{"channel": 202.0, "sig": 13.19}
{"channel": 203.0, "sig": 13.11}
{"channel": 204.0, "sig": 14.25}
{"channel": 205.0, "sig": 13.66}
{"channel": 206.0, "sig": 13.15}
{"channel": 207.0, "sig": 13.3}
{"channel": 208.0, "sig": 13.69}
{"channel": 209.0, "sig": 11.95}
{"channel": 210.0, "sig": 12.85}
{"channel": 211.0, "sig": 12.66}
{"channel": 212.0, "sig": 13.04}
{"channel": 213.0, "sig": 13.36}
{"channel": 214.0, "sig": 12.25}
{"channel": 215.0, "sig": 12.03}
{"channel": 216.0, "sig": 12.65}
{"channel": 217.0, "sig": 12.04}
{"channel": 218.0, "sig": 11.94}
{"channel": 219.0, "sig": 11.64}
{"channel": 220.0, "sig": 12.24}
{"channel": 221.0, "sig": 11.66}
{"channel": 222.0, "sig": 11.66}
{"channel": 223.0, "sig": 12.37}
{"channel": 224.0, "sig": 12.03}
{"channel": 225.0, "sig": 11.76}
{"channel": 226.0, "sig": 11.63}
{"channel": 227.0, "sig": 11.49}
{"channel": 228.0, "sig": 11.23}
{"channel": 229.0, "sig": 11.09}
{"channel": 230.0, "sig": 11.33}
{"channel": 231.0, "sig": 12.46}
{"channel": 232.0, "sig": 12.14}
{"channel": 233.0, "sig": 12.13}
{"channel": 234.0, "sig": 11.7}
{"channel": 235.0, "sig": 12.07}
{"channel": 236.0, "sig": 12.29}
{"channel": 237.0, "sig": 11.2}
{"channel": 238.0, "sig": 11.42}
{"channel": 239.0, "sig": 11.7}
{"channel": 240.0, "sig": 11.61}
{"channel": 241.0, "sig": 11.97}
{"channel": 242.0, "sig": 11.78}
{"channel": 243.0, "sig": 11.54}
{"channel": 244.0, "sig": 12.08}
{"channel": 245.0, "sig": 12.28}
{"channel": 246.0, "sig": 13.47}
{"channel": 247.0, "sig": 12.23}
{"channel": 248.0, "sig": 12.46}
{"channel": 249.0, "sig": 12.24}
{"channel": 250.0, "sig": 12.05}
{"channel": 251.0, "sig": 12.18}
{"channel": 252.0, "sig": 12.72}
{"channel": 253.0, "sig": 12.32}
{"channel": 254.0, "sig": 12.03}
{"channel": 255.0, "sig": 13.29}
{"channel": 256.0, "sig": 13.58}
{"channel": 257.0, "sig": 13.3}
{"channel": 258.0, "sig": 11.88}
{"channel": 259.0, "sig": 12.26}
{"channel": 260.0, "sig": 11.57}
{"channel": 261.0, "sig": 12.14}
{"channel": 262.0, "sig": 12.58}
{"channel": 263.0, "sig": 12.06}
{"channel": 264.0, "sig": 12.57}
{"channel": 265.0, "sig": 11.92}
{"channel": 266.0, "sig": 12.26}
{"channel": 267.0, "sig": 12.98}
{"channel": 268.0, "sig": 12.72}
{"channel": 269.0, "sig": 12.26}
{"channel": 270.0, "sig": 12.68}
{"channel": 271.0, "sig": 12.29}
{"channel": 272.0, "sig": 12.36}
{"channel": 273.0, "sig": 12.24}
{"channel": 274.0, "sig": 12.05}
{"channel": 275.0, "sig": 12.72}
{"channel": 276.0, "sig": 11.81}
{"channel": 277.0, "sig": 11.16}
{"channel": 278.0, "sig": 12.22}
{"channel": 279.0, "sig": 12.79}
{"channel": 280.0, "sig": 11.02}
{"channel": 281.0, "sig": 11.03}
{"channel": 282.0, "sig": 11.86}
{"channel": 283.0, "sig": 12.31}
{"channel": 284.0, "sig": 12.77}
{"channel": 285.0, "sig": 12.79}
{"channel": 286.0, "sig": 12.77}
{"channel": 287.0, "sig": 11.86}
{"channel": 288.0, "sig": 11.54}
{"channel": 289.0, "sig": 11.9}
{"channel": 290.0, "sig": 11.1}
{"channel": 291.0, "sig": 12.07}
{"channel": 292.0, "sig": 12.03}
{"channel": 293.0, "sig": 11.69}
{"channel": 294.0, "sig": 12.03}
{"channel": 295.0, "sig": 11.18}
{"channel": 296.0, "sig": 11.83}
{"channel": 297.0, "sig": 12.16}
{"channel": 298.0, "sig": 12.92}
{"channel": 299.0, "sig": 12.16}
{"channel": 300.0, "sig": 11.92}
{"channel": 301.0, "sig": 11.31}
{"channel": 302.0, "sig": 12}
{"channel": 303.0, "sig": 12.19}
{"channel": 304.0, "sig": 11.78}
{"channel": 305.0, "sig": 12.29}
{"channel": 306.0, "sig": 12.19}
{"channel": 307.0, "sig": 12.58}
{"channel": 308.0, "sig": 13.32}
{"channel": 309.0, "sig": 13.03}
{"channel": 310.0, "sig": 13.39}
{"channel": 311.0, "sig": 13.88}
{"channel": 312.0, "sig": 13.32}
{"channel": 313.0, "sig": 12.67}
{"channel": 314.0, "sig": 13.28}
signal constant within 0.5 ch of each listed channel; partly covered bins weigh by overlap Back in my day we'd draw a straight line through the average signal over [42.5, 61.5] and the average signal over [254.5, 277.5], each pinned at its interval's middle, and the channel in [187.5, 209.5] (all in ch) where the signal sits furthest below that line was 209.0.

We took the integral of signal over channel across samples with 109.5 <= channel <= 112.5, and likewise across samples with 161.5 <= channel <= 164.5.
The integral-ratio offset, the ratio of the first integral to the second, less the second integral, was -34.1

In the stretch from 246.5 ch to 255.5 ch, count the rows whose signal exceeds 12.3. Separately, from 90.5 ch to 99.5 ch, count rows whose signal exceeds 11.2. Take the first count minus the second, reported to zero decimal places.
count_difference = -1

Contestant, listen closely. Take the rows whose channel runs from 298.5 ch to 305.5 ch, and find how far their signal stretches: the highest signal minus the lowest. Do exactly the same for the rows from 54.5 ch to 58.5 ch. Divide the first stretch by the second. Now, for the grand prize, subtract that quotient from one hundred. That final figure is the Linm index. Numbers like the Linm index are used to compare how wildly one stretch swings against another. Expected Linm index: 98.9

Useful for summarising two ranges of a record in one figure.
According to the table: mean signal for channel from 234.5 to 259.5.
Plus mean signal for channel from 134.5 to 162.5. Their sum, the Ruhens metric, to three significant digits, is 20.4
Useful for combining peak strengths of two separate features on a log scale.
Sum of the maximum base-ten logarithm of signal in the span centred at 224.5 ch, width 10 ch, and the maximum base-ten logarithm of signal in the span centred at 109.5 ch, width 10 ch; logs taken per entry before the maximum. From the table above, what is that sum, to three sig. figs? 2.18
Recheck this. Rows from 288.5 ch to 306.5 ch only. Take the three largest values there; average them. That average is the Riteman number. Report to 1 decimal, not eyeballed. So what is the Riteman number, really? 12.5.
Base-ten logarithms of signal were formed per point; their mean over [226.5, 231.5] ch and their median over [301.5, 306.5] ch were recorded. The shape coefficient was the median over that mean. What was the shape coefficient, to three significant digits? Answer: 1.02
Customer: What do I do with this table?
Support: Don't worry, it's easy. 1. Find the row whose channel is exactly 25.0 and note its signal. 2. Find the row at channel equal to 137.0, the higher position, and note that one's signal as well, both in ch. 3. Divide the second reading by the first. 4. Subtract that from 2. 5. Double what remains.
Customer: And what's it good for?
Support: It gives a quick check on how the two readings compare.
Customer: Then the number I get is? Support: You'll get 2.42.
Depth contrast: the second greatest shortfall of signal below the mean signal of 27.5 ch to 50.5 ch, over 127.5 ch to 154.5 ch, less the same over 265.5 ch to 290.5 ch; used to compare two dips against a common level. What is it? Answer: 6.2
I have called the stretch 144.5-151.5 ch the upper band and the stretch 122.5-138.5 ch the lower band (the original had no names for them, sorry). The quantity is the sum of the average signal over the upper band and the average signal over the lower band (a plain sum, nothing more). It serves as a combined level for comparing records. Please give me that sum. 17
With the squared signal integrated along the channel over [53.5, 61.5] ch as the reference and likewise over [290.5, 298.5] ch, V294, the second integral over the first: 2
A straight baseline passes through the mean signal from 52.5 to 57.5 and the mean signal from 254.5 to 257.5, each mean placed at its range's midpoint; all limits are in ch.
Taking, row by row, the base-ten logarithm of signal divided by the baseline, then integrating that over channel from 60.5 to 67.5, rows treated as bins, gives -1.31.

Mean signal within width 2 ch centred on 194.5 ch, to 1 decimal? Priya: 13.5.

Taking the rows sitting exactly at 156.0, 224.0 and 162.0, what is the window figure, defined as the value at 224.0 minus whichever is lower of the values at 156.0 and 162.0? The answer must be 1.5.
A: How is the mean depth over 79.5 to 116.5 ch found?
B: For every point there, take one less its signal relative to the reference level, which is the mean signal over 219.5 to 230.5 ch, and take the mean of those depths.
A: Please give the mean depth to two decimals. 0.10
